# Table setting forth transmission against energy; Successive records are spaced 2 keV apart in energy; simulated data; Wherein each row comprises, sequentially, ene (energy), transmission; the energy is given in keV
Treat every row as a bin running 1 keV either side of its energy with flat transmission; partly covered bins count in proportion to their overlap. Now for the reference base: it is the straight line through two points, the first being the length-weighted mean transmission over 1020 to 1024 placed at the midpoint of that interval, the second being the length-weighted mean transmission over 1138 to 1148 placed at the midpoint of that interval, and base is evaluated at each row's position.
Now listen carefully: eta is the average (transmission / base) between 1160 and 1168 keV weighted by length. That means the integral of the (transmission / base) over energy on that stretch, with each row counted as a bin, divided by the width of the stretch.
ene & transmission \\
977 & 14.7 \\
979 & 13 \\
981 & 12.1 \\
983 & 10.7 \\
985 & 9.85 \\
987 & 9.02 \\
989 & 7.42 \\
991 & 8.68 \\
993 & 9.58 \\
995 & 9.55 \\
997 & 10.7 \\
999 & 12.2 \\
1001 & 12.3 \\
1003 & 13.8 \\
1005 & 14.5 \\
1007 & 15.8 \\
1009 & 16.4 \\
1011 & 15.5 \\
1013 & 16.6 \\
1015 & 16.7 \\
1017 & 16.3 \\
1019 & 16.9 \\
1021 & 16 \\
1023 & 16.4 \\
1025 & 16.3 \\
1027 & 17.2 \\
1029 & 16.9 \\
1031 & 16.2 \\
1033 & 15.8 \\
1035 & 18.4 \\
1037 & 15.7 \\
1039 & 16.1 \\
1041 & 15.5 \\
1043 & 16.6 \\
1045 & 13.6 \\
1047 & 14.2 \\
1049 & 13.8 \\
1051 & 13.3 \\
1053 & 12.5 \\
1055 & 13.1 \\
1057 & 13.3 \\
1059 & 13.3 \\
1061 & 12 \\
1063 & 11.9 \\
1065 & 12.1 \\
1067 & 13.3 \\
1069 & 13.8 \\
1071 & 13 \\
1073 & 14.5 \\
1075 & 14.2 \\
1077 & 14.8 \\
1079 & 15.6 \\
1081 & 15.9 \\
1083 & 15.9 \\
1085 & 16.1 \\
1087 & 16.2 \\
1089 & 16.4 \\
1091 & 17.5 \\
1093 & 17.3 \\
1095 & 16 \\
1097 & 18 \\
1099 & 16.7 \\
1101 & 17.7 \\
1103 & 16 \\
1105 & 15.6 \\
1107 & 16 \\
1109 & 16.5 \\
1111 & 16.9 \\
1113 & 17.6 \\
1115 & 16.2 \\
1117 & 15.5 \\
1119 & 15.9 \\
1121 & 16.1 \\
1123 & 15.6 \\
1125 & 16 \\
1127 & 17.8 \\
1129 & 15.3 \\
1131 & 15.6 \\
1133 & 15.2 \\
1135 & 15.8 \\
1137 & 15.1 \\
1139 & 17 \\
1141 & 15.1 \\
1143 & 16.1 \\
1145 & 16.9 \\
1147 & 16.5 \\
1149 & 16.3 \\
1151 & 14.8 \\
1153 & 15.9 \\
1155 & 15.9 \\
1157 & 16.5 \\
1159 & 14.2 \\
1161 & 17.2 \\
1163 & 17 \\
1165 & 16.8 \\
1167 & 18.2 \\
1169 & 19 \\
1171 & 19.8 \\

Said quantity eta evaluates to 1.06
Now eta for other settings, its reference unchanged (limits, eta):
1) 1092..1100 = 1.04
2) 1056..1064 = 0.78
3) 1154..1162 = 0.98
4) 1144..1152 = 0.99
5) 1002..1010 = 0.93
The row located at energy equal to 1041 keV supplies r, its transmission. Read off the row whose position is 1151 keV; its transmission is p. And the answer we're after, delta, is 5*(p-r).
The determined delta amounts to -3.5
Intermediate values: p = 14.8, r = 15.5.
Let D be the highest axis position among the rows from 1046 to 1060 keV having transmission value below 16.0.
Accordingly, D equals 1059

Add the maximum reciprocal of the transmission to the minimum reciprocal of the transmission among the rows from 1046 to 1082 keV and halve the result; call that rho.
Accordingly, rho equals 0.0735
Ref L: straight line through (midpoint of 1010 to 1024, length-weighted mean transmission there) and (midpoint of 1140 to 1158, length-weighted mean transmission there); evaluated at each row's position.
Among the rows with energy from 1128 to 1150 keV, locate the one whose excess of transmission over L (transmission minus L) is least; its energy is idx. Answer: 1137 keV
